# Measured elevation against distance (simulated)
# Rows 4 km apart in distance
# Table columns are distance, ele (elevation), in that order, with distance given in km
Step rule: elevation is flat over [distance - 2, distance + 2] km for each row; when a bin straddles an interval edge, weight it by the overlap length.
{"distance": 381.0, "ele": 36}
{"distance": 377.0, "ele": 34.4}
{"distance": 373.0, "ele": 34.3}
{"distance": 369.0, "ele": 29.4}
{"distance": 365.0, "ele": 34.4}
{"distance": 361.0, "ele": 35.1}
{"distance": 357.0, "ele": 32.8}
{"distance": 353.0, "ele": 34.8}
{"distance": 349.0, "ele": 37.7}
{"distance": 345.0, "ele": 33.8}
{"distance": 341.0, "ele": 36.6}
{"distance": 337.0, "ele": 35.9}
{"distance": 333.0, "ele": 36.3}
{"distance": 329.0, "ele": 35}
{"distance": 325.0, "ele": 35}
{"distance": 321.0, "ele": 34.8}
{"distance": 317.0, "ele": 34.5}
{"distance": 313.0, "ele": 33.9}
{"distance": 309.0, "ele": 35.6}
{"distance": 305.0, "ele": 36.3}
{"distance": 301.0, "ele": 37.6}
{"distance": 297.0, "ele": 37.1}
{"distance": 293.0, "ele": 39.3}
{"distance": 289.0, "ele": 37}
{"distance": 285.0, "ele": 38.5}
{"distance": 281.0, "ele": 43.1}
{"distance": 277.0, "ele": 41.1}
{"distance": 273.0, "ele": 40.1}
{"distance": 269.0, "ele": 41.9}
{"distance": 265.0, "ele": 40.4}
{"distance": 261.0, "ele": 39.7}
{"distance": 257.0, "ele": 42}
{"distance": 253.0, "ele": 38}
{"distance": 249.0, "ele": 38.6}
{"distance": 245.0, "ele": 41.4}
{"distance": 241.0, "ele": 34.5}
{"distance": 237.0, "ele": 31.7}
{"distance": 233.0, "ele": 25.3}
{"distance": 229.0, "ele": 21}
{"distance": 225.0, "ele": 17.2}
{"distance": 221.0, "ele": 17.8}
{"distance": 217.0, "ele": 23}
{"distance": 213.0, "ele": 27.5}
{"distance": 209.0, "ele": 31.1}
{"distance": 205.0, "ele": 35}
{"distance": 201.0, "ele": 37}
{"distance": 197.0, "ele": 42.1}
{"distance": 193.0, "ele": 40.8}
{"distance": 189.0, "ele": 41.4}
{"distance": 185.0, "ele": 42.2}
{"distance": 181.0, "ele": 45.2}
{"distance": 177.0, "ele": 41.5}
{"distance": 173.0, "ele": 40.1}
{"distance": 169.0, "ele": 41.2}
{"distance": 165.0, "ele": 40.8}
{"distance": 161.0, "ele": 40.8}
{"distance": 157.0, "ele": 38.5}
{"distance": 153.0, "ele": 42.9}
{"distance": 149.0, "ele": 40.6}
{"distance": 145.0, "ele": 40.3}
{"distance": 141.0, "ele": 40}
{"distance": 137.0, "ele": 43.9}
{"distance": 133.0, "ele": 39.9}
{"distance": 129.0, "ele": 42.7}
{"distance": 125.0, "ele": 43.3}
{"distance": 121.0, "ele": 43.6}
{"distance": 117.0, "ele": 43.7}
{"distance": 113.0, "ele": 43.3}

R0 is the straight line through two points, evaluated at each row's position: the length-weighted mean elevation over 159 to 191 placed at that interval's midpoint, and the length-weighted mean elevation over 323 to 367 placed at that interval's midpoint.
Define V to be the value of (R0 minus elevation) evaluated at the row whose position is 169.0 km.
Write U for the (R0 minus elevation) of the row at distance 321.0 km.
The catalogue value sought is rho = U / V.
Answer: 2.0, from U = 1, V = 0.7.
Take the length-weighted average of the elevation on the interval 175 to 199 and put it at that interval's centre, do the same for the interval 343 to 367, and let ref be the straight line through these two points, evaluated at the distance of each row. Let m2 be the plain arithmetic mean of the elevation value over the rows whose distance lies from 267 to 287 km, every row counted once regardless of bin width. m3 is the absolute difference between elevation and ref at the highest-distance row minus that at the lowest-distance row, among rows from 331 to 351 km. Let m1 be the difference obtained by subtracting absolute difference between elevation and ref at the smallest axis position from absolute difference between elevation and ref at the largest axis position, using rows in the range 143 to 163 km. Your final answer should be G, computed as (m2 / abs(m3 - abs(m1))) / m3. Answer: 21.6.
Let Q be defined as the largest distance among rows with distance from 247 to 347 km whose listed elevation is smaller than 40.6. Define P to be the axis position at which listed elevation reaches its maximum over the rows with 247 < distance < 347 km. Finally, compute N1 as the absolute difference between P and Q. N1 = 64 km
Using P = 281.0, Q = 345.0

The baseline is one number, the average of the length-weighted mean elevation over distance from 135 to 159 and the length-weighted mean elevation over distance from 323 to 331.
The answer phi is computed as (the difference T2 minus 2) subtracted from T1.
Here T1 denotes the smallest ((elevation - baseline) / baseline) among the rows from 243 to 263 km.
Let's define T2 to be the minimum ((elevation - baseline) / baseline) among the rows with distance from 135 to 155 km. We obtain 1.95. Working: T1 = -0.0004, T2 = 0.05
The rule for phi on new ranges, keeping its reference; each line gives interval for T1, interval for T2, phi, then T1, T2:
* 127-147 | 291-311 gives 2.11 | 0.0495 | -0.06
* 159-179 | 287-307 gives 2.10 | 0.0548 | -0.05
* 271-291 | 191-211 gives 2.16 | -0.0267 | -0.18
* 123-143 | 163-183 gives 1.99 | 0.0495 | 0.05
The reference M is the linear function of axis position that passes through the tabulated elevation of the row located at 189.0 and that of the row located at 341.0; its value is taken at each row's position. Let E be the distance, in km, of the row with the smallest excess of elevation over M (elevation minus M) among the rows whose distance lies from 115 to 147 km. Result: 133.0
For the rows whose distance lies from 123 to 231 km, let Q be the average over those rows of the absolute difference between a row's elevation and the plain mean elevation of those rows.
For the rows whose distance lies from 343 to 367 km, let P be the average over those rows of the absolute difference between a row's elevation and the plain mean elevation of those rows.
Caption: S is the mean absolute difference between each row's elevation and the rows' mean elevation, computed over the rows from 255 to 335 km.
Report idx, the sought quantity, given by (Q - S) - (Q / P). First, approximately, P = 1.1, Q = 6.4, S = 2.4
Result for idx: -2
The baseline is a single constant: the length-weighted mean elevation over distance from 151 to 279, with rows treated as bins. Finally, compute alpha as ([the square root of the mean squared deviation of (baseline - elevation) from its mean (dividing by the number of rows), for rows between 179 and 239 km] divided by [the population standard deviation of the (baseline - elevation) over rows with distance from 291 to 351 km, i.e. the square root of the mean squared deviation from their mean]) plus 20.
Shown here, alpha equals 26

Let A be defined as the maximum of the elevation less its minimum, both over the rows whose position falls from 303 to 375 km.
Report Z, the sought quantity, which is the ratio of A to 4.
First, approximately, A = 8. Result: 2.1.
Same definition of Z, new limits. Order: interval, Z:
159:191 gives 1.3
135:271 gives 7.0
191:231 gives 6.2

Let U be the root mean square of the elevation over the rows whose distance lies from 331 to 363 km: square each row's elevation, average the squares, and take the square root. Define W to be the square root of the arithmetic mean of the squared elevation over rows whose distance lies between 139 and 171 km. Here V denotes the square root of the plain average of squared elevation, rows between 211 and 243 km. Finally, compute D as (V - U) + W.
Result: 31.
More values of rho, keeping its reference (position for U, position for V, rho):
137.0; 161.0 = -0.6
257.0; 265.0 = 1.6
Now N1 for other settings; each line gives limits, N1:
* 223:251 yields 4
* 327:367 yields 16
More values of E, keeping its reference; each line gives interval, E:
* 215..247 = 225.0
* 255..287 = 285.0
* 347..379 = 369.0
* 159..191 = 173.0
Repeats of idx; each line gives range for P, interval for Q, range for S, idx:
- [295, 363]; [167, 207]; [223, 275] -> -7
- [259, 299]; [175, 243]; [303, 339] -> 2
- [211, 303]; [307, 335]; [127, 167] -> -1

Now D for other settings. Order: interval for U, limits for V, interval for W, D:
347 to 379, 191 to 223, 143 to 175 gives 39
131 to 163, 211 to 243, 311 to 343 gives 20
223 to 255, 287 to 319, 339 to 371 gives 39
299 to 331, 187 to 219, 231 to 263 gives 37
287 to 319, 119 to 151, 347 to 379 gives 40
